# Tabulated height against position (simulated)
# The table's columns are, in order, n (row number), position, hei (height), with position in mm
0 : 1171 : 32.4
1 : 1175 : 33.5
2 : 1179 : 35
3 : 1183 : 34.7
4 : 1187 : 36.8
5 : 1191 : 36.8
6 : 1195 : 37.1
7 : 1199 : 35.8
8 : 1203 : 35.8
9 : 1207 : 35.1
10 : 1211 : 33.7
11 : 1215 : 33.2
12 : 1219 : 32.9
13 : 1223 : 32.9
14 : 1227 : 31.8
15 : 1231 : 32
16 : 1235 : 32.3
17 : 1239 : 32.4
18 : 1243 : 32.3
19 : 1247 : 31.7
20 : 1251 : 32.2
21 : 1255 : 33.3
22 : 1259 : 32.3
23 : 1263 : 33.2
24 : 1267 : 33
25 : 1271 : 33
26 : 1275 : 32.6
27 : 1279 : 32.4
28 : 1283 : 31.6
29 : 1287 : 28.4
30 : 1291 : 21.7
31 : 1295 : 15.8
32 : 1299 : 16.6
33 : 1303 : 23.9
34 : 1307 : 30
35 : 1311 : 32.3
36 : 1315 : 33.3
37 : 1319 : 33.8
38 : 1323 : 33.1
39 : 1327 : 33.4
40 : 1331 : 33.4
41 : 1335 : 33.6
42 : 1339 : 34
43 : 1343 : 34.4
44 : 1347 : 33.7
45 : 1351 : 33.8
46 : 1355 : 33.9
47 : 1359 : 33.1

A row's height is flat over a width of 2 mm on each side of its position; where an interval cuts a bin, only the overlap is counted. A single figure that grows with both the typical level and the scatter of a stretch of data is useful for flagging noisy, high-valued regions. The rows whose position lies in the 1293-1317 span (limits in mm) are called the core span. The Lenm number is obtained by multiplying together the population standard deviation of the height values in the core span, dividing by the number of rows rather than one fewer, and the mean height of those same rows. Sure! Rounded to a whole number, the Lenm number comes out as 180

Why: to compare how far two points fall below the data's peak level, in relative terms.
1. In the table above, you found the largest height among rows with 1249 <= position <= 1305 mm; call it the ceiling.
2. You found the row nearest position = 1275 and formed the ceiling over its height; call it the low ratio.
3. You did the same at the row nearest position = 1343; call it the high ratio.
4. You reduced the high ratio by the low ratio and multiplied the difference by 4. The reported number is -0.2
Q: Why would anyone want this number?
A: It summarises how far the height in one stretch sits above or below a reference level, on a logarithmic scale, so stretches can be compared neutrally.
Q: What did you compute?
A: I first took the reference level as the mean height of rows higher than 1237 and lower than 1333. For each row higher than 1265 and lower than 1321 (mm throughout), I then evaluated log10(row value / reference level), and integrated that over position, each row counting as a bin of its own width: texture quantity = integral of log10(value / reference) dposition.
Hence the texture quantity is -2.2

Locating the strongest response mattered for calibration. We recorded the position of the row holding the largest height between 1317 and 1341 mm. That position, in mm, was 1339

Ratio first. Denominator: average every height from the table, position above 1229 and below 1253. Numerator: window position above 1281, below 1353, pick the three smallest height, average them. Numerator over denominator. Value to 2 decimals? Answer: 0.56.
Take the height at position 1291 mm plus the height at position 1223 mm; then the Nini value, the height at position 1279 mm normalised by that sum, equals 0.59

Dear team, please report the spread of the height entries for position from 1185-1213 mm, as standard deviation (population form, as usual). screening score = 1.11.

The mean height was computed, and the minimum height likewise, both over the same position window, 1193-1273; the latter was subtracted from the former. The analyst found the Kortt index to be 1.6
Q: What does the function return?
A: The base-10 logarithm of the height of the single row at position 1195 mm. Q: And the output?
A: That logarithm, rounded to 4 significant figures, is 1.569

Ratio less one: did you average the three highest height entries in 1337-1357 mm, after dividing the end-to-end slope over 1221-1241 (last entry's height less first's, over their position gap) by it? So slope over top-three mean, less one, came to -1.001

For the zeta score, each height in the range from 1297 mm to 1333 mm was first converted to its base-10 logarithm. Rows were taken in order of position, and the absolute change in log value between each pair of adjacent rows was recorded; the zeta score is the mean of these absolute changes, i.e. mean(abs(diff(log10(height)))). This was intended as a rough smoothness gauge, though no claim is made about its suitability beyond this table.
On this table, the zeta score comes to 0.040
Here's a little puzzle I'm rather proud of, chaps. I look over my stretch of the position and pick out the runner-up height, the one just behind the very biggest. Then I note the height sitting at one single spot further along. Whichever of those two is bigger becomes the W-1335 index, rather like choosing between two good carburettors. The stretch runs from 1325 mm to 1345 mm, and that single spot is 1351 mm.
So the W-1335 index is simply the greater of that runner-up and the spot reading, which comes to 34.0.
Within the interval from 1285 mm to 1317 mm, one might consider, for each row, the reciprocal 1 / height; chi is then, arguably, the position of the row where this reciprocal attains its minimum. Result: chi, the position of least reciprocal 1315 mm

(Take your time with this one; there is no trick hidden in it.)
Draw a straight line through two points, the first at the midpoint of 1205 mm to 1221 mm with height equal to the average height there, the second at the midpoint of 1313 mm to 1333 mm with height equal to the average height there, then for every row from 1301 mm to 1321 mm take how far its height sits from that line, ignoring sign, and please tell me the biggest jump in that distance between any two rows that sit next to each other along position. 6.1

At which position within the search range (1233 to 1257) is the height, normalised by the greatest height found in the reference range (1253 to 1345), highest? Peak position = 1255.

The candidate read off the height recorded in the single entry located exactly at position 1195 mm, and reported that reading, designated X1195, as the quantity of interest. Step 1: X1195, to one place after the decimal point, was 37.1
